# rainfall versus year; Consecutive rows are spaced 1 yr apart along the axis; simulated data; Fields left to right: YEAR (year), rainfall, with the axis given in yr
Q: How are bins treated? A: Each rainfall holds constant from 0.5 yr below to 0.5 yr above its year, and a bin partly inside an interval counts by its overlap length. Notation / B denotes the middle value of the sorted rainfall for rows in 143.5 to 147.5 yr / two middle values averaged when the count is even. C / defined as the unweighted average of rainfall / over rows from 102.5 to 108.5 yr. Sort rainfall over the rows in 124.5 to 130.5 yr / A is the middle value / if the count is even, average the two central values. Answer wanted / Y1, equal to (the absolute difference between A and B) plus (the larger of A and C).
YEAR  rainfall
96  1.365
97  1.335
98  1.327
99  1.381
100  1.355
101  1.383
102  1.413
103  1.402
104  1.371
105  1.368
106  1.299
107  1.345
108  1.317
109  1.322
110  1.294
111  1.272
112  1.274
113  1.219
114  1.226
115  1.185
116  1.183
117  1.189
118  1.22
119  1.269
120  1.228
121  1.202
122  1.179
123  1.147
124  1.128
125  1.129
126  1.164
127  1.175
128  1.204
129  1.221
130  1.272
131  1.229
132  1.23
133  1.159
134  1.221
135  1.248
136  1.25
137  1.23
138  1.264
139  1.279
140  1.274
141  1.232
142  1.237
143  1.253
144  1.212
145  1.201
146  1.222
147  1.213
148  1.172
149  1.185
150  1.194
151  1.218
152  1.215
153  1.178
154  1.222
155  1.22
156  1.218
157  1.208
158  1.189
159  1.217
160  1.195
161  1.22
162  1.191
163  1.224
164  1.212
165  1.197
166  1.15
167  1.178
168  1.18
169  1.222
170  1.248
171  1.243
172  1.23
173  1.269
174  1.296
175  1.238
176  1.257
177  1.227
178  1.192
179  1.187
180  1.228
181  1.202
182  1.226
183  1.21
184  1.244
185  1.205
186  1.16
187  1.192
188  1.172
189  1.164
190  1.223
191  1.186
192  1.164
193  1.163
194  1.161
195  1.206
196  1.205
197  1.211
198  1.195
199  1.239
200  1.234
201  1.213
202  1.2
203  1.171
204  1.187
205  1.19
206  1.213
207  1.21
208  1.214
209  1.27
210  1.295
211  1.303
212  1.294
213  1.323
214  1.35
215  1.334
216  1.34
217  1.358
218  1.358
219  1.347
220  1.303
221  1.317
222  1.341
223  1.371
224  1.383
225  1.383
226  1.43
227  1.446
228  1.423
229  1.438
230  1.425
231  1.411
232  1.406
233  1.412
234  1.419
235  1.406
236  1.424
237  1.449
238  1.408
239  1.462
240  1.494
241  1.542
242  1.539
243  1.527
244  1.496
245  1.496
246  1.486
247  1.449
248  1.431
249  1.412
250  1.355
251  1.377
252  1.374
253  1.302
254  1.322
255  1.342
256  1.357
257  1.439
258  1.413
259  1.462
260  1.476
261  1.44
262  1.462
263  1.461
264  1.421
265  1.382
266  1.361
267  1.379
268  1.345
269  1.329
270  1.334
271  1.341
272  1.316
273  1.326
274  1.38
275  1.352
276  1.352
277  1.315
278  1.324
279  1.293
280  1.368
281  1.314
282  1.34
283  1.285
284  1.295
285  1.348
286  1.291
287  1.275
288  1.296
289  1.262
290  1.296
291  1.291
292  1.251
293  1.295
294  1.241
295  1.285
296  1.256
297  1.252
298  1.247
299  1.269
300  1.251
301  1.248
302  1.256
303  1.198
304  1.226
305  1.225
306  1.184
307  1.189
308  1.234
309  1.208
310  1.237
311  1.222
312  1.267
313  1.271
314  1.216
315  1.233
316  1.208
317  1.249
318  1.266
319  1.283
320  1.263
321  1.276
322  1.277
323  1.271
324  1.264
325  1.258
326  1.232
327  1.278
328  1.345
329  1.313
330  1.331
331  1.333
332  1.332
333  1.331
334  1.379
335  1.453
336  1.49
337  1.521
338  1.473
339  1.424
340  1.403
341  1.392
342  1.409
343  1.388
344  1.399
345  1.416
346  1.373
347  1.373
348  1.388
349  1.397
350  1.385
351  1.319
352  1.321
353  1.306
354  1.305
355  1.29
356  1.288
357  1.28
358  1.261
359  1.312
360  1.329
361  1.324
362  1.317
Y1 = 1.37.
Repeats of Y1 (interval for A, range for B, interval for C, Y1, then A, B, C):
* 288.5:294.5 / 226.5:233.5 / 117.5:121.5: 1.42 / 1.28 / 1.42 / 1.23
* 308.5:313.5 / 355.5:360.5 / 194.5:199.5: 1.29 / 1.24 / 1.29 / 1.21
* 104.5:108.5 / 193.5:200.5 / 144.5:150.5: 1.46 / 1.33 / 1.21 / 1.20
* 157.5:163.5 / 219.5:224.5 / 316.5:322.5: 1.40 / 1.21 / 1.34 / 1.27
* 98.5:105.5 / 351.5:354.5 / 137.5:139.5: 1.46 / 1.38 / 1.31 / 1.27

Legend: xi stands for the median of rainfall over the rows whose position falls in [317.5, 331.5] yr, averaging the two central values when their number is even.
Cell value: 1.28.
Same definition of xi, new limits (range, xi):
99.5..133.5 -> 1.23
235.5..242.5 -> 1.46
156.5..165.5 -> 1.21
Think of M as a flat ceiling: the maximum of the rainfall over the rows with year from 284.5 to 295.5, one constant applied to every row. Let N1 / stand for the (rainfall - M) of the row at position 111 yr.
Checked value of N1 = -0.076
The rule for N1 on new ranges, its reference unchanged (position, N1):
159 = -0.131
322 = -0.071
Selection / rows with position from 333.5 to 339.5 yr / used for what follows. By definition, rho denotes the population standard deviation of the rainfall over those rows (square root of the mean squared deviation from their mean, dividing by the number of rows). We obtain 0.046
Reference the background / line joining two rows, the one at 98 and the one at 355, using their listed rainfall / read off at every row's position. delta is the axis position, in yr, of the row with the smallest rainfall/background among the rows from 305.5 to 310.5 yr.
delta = 306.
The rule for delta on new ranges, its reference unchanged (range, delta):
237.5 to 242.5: 238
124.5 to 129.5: 125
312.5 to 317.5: 316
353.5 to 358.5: 358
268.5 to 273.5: 272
